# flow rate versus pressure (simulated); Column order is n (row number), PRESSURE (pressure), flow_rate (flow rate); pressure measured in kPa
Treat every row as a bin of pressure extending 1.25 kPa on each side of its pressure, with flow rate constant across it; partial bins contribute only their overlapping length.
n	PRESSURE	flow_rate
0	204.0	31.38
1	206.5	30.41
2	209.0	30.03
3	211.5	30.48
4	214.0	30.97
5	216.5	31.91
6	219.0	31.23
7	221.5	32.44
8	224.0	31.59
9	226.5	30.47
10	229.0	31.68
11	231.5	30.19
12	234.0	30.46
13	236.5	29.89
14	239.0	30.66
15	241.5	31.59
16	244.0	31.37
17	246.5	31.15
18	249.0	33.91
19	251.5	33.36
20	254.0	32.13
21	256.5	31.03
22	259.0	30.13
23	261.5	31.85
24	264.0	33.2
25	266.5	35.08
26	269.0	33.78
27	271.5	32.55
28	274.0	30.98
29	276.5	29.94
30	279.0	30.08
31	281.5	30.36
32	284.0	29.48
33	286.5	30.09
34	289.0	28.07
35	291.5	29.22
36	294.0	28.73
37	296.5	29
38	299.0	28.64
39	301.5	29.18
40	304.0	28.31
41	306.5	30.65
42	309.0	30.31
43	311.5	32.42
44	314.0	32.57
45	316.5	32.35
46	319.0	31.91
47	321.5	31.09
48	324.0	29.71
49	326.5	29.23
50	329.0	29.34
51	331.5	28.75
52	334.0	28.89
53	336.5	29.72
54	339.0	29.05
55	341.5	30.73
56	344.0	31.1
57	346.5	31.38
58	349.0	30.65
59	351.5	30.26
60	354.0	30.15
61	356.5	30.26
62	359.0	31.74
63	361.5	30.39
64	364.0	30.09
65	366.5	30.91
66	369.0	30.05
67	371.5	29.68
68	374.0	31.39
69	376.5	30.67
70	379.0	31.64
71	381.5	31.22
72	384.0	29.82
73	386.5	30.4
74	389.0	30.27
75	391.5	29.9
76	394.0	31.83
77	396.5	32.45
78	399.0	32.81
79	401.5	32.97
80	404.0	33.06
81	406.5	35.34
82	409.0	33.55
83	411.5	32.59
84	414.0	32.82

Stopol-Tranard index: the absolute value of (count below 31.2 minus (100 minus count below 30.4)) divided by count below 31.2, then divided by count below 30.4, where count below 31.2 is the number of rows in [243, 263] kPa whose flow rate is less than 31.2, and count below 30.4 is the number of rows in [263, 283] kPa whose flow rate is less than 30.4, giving 10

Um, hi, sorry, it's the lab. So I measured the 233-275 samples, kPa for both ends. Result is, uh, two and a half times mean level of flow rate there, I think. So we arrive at 79.9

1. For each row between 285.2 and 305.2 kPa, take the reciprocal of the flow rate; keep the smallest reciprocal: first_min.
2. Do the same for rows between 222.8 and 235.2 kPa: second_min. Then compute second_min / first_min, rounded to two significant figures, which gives 0.95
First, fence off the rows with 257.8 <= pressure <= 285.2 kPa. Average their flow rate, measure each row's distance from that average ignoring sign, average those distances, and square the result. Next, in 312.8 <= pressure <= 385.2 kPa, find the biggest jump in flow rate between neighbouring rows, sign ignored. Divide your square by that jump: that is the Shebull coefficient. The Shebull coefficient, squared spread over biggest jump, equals 1.4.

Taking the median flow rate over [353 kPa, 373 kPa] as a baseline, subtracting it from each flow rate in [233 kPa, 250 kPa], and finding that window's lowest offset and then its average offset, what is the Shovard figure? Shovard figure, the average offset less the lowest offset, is 1.4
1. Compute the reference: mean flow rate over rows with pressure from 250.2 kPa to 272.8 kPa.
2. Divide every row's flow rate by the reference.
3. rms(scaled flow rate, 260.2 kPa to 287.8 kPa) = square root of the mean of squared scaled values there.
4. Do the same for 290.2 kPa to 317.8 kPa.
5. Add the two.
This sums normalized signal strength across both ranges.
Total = 1.90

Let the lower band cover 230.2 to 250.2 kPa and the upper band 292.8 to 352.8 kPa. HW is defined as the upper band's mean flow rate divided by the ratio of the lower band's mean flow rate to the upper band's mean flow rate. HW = 29.2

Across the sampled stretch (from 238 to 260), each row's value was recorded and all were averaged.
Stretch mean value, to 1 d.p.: 31.7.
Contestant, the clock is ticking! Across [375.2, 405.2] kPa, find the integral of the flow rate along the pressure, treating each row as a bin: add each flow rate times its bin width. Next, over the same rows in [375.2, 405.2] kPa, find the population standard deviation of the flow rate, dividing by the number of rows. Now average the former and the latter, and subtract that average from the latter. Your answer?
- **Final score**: -471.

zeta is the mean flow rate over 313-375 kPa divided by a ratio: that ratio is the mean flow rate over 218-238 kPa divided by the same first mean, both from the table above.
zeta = 29.9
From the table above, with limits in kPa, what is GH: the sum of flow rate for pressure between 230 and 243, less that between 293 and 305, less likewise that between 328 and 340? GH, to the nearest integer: -137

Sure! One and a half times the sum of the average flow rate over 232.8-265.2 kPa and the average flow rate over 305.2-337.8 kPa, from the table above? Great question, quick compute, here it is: 93.2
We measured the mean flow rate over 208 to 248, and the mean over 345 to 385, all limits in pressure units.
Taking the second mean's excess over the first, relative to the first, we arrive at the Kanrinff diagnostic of -0.012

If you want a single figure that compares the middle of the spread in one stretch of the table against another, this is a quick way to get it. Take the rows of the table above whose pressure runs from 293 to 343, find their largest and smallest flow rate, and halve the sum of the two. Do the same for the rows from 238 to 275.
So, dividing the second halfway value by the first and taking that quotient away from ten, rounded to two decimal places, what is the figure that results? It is 8.93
